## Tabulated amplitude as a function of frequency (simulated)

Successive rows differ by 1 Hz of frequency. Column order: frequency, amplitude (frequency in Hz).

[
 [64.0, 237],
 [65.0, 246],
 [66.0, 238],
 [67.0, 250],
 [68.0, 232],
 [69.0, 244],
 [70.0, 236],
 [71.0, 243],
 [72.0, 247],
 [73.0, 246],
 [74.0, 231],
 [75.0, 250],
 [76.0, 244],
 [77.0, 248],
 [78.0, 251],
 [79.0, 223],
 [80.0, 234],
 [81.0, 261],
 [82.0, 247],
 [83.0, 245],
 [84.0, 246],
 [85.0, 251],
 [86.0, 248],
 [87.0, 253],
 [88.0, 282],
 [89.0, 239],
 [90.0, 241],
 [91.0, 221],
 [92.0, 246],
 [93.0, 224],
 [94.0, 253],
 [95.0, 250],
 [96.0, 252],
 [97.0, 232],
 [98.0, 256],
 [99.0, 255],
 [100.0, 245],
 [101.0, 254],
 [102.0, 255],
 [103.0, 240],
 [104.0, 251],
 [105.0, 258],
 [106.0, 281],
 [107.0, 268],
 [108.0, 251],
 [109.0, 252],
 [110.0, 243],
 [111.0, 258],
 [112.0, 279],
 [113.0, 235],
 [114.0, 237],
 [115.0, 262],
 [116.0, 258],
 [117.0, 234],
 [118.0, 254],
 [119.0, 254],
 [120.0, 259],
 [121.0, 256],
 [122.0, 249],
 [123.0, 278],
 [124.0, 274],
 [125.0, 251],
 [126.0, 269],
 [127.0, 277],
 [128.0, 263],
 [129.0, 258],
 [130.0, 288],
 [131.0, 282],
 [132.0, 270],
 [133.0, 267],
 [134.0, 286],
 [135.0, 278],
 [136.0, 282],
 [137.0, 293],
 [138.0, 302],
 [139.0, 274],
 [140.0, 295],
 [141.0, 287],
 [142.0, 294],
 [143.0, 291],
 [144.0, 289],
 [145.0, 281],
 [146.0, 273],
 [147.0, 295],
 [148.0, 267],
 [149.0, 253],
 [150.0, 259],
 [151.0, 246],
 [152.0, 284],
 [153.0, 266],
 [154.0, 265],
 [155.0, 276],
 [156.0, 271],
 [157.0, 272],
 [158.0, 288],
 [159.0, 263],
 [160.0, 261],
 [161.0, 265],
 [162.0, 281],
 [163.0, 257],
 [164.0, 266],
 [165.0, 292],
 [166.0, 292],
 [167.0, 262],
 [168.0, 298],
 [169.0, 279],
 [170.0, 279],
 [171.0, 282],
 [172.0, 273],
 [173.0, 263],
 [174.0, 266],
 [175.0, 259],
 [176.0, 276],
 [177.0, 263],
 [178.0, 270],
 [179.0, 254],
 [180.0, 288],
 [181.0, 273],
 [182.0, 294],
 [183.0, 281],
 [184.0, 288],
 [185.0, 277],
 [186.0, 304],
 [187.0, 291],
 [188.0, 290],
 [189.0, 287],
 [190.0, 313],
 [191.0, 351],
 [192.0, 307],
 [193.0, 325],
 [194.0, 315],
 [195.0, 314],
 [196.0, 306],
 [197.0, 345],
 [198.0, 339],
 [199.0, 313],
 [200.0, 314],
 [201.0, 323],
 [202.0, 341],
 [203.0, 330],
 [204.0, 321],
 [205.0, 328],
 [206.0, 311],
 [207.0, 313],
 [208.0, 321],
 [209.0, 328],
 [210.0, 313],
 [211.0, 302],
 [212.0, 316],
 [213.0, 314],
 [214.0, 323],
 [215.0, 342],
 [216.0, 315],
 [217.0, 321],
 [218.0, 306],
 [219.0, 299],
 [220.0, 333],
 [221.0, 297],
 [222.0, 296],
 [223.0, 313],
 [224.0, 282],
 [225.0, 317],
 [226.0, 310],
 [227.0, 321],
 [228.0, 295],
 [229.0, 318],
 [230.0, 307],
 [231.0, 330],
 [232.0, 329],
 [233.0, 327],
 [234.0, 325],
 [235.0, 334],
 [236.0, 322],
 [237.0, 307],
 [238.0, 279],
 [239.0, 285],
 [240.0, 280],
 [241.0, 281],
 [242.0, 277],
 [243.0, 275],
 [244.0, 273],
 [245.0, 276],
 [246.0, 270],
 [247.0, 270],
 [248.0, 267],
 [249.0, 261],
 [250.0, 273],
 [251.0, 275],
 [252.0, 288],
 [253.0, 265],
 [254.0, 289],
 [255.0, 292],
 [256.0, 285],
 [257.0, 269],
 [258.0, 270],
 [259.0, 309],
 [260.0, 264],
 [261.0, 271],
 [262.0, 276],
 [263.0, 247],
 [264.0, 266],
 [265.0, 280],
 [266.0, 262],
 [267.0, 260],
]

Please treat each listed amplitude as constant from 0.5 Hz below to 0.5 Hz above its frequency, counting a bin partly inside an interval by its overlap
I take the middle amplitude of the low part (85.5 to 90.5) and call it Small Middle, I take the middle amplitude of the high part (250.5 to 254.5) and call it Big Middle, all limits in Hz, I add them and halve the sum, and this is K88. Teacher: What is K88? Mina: 265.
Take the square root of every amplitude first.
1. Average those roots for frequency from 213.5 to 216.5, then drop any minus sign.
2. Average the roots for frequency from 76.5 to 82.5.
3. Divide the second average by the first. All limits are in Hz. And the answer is 0.86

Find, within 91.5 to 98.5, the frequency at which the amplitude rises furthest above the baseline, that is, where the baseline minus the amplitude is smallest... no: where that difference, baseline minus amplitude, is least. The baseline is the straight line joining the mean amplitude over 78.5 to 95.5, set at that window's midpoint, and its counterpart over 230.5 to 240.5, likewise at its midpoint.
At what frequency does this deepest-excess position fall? 98.0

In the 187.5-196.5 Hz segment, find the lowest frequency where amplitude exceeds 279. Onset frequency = 188.0 Hz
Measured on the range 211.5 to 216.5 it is 212.0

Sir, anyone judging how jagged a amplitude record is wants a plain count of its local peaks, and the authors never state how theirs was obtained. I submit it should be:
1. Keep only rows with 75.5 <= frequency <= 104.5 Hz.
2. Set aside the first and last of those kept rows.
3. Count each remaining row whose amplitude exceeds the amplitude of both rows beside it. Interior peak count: 10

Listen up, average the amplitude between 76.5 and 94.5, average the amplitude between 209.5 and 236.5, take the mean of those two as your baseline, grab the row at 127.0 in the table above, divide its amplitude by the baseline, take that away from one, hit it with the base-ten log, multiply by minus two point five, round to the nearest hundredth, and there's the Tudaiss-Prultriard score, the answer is 4.88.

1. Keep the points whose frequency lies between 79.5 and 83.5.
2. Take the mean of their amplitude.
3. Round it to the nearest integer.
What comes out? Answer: 247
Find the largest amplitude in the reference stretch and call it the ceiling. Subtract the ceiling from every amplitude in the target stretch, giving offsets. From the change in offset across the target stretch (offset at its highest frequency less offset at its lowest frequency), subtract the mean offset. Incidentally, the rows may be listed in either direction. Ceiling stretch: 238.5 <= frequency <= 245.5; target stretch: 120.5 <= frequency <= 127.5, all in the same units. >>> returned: 41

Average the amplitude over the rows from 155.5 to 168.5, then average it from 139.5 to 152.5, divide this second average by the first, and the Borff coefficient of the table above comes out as 1.01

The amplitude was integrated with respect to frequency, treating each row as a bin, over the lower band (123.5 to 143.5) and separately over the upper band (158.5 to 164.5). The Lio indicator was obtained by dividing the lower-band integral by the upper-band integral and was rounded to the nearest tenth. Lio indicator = 3.5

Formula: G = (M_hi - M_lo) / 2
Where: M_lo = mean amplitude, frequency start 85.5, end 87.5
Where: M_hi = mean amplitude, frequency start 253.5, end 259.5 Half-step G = 18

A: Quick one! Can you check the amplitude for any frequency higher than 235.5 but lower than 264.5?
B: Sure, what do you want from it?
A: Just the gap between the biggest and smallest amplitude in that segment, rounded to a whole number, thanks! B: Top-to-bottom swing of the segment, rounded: 75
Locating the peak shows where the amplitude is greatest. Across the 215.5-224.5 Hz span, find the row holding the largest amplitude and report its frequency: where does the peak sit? 220.0 Hz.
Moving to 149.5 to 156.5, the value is 152.0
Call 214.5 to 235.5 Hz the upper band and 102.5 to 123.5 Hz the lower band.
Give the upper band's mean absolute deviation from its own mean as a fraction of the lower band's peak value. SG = 0.044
